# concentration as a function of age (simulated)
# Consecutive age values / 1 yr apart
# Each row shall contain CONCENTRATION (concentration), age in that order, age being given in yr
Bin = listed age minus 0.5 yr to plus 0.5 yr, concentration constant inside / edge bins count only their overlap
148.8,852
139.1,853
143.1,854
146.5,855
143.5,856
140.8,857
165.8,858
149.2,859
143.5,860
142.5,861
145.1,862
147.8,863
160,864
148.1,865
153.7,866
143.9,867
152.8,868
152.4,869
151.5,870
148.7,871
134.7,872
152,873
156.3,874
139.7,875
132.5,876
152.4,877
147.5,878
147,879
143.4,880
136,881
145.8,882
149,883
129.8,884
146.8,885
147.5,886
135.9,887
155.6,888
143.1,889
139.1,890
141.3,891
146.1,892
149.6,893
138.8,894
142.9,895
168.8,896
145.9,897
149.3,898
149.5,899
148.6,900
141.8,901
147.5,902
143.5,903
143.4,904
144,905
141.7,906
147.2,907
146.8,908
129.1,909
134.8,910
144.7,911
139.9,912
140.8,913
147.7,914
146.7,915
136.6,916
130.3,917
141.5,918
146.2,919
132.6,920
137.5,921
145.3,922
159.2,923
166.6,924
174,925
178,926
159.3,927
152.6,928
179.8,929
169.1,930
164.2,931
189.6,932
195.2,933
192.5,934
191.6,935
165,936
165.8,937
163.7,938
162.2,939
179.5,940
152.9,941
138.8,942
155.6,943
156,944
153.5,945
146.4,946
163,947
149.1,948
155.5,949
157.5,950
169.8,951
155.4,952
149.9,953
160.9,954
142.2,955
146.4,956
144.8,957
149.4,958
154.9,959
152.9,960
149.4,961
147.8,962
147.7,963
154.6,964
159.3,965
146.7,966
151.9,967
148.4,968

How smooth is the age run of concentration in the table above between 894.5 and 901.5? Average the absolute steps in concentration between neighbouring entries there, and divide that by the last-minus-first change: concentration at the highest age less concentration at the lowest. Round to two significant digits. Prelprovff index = -9.1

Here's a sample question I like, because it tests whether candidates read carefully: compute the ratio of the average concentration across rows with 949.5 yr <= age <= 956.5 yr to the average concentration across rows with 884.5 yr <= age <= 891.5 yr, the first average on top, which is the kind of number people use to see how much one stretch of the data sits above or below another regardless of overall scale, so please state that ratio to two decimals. 1.07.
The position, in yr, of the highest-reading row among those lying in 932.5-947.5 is 933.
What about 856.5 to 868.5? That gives 858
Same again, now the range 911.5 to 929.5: 929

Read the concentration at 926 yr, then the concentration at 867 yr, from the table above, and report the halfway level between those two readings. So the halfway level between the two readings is 161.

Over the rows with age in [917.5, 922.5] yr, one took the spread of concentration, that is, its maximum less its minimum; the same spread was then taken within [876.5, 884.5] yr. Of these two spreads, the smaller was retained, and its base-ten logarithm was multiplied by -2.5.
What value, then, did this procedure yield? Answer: -2.83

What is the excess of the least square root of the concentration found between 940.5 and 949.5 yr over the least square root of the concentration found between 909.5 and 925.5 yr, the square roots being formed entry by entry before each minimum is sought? 0.37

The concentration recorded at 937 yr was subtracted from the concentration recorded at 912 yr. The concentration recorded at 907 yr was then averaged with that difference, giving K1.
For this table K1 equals 61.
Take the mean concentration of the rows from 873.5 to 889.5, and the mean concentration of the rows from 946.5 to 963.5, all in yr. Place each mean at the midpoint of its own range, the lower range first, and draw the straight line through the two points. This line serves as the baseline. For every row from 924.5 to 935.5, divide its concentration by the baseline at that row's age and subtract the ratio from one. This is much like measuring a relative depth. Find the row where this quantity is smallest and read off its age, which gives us 933 yr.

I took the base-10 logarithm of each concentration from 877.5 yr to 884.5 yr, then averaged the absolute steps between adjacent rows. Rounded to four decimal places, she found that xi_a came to 0.0225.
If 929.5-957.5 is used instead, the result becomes 0.0261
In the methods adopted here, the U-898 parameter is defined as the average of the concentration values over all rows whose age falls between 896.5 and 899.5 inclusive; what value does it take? 148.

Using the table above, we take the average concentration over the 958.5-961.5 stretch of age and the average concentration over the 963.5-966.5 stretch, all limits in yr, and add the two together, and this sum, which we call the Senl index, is 306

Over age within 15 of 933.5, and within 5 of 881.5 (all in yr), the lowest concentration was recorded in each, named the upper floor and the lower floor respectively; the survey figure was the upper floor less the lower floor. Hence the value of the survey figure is 2.8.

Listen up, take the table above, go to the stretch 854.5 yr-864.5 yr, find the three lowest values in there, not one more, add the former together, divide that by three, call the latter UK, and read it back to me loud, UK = 142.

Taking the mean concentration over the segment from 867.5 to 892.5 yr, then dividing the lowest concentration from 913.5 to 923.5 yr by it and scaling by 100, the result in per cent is 89.8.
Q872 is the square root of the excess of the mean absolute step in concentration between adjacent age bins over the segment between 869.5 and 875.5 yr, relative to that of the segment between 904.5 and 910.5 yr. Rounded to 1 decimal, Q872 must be 2.2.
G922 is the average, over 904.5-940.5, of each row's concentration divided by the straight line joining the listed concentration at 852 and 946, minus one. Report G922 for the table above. 0.066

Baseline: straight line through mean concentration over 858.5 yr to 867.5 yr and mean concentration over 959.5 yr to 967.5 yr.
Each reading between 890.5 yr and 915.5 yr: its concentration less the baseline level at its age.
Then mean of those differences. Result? -4.6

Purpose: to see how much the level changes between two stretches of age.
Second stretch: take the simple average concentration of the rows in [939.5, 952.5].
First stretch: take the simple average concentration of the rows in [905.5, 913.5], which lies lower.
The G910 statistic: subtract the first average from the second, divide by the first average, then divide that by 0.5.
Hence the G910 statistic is 0.22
